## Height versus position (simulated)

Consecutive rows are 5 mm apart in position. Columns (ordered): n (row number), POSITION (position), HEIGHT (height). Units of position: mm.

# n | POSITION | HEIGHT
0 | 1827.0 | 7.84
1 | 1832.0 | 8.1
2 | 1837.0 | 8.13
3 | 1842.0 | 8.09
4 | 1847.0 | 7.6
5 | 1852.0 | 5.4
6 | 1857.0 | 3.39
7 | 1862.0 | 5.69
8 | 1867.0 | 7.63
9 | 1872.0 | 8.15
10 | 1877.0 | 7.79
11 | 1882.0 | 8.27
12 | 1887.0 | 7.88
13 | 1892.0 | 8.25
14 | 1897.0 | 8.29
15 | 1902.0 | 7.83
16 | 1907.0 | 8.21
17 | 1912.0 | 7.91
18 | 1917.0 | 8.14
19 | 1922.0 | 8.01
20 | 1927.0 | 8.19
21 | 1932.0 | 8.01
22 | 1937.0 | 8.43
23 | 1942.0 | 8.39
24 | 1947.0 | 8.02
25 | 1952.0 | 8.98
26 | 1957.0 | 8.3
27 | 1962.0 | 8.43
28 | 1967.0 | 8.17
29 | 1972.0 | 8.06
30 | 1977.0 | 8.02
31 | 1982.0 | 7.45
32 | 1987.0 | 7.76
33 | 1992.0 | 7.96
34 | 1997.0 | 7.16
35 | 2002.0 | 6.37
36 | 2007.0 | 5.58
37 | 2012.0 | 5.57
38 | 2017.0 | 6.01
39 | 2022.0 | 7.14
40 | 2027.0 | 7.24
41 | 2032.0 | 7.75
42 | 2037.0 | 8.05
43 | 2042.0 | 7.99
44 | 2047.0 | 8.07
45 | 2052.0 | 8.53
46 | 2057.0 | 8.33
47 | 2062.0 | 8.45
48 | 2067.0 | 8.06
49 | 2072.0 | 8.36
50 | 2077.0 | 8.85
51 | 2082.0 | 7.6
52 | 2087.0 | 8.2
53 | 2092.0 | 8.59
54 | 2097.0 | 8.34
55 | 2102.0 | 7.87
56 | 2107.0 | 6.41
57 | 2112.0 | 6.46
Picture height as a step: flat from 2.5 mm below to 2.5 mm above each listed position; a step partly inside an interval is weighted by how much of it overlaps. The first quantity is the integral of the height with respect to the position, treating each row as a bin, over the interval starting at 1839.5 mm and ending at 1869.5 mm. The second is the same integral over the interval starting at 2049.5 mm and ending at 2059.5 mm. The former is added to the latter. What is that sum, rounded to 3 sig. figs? 273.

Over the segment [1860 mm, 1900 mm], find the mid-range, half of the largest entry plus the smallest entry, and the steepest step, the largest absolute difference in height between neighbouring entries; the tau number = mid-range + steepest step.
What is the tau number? 8.9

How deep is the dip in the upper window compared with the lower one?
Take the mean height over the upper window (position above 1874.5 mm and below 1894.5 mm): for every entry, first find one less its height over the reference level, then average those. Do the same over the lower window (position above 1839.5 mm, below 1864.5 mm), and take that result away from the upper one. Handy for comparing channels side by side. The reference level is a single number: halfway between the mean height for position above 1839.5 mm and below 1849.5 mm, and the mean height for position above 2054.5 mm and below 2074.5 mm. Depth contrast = -0.249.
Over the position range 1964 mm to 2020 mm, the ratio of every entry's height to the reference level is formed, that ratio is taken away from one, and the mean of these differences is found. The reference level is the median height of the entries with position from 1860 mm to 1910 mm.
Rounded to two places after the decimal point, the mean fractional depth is 0.11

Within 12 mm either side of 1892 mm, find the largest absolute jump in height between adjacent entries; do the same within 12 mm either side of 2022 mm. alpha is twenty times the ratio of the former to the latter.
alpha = 8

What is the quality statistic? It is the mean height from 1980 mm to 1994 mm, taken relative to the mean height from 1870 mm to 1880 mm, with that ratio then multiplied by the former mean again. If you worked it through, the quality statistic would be 7.48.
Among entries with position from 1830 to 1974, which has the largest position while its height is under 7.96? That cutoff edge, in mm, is 1912.0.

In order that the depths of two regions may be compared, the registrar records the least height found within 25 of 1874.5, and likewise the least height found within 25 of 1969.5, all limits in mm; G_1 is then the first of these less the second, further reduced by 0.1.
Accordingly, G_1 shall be -4.2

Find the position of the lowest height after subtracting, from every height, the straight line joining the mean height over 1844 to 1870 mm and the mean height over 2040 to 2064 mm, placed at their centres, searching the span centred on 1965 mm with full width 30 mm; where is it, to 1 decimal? 1977.0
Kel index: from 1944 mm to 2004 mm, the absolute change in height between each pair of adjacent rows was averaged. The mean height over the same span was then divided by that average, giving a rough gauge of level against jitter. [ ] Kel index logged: 18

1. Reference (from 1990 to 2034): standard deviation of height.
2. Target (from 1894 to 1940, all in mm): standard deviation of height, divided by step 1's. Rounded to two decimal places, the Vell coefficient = 0.21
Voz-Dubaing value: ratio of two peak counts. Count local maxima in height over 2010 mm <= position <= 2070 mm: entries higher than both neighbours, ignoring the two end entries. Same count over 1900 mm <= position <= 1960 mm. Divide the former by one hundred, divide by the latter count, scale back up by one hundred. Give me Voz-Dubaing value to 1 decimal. 0.6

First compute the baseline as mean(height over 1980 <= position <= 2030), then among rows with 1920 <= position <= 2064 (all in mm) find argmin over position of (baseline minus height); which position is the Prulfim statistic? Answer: 1952.0 mm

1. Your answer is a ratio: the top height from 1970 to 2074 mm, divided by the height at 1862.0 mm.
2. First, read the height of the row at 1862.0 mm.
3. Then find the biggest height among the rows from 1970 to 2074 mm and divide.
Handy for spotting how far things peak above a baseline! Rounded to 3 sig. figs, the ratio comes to 1.50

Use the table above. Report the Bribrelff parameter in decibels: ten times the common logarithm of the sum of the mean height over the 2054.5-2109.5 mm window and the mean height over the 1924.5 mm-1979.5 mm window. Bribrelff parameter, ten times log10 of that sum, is 12.1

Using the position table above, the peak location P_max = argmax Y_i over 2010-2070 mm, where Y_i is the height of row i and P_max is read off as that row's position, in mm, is 2052.0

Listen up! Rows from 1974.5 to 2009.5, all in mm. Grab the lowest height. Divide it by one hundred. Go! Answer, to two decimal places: 0.06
